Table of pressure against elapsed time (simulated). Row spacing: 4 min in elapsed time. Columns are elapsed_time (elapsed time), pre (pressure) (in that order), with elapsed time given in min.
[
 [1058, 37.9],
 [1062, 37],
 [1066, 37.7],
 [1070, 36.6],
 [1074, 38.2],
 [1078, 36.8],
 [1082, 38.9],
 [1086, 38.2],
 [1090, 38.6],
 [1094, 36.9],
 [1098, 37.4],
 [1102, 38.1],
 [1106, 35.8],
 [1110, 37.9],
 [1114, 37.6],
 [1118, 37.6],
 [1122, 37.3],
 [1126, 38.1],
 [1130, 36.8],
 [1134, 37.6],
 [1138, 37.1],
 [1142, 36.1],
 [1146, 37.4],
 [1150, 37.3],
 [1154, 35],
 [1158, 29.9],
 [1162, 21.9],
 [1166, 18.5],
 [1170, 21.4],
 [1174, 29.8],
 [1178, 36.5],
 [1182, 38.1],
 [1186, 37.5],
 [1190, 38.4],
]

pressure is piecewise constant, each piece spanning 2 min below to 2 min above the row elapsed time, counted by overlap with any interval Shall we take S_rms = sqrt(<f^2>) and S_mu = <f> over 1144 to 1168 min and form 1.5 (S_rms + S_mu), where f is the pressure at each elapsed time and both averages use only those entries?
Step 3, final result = 91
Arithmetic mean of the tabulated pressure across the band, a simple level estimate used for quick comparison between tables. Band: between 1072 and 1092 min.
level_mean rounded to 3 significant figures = 38.1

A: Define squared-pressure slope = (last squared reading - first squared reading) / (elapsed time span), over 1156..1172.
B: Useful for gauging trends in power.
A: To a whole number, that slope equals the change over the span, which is -36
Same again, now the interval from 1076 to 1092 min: 11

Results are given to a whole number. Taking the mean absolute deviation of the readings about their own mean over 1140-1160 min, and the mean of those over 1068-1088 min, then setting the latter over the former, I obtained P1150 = 18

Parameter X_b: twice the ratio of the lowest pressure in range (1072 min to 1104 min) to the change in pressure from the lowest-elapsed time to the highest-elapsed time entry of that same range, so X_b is -736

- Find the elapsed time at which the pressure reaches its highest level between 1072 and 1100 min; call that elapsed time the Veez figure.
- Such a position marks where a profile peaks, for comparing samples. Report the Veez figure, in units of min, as 1082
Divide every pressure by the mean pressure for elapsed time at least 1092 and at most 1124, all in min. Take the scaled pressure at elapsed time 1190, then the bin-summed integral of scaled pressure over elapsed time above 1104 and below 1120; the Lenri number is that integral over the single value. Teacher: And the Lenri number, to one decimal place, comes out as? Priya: 15.5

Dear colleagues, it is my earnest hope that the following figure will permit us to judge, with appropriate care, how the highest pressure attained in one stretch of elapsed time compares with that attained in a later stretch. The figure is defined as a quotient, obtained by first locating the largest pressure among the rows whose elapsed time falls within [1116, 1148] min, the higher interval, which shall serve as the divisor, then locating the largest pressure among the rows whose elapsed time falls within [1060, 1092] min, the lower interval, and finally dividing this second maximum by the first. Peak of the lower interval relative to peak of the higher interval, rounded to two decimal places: 1.02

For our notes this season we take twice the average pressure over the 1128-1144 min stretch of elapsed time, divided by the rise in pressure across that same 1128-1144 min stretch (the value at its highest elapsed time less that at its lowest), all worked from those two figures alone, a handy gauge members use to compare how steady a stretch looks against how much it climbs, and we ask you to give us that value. -105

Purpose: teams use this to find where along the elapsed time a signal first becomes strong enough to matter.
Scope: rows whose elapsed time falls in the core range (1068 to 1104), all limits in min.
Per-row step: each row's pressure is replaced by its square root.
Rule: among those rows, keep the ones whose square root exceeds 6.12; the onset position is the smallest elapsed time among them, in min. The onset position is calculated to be 1074 min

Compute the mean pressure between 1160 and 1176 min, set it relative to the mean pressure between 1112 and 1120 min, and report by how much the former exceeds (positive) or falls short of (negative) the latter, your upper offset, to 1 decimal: -14.7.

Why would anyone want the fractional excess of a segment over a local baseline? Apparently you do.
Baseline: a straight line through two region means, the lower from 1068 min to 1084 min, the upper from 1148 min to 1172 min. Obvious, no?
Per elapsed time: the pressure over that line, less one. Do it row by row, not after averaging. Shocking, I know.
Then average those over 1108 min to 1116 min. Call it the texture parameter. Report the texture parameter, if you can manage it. 0.14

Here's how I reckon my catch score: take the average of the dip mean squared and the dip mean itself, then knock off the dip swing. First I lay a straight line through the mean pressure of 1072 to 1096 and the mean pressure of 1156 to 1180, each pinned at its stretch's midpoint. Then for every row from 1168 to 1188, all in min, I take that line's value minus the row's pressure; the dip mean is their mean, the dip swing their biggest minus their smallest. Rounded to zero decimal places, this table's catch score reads 7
